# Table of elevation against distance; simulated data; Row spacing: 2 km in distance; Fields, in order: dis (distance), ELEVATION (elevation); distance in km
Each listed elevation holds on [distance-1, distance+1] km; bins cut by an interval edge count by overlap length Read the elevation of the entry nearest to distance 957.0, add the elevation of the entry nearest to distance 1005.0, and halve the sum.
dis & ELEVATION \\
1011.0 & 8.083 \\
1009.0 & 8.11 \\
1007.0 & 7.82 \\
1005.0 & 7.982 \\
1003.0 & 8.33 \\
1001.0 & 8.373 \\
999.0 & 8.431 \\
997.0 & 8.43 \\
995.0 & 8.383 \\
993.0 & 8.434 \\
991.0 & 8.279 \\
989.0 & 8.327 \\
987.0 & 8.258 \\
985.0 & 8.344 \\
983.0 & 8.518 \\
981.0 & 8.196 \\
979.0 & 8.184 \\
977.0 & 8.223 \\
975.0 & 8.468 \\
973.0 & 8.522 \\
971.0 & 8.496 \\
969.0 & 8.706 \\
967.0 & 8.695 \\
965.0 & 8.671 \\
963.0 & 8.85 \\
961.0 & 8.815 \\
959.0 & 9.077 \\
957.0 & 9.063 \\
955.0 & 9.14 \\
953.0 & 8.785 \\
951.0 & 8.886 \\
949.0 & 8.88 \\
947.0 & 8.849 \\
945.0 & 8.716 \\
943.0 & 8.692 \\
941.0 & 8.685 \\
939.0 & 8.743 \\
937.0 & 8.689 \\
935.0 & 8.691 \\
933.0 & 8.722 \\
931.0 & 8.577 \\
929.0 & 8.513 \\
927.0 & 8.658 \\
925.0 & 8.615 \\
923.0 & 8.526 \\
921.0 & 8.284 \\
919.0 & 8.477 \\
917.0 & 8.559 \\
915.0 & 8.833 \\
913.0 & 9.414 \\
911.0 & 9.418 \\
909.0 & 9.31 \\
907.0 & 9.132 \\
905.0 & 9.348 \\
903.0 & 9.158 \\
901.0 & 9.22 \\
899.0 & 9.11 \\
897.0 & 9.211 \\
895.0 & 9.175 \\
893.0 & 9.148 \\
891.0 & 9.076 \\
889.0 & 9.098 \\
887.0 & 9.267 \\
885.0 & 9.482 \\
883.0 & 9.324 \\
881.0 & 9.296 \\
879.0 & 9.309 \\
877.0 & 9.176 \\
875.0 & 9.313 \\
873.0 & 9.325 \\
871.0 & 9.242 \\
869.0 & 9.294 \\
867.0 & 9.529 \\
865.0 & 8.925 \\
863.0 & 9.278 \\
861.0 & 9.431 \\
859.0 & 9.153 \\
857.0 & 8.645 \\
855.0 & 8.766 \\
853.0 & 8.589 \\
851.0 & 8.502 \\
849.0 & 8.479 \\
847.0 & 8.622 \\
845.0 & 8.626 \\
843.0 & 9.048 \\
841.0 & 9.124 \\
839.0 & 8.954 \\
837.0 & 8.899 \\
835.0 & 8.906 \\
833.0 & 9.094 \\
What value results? 8.52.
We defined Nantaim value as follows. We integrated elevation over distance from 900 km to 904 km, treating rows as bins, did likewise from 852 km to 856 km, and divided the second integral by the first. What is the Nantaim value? 0.94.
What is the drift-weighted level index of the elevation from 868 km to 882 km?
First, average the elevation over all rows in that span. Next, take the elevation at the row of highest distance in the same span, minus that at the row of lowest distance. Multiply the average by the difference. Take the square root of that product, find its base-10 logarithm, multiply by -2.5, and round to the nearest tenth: 2.2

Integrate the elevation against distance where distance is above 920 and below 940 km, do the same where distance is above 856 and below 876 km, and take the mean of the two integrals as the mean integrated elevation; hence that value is 178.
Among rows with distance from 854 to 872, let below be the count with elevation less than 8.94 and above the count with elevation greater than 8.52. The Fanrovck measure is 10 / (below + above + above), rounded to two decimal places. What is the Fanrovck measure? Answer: 0.48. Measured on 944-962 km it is 0.42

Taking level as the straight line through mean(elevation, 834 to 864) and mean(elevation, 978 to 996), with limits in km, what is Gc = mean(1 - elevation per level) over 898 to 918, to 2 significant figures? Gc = -0.060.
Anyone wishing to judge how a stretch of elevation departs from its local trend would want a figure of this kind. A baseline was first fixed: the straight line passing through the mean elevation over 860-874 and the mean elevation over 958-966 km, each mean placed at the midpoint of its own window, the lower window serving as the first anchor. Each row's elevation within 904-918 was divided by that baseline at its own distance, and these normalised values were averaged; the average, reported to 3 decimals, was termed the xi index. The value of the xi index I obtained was 1.006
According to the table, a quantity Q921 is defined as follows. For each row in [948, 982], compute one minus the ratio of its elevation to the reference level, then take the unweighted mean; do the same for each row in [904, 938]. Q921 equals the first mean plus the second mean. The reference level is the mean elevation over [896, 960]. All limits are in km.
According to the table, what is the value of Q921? 0.03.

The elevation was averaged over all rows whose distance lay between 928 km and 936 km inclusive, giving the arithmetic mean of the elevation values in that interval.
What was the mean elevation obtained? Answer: 8.63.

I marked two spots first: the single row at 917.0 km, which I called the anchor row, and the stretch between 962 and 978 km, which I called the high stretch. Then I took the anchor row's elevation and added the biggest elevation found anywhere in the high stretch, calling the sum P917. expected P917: 17.4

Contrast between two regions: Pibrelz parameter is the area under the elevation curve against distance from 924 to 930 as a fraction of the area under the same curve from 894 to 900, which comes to 0.94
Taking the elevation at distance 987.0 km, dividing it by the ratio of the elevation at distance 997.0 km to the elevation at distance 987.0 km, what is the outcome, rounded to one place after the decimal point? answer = 8.1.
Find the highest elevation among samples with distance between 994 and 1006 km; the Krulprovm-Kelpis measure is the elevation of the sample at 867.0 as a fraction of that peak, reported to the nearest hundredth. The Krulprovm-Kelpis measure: 1.13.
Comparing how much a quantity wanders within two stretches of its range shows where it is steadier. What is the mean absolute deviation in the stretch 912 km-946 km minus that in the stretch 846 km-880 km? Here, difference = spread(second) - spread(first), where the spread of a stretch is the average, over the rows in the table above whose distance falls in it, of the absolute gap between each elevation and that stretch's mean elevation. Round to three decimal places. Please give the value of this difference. -0.183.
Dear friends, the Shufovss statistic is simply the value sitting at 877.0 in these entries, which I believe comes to 9.176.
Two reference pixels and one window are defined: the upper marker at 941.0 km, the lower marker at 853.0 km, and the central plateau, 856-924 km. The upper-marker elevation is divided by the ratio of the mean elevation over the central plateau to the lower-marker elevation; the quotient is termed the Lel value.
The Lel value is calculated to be 8.2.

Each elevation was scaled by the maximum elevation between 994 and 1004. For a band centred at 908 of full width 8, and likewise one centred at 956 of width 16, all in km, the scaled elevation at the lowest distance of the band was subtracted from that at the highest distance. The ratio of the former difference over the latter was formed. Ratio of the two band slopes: -2.3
